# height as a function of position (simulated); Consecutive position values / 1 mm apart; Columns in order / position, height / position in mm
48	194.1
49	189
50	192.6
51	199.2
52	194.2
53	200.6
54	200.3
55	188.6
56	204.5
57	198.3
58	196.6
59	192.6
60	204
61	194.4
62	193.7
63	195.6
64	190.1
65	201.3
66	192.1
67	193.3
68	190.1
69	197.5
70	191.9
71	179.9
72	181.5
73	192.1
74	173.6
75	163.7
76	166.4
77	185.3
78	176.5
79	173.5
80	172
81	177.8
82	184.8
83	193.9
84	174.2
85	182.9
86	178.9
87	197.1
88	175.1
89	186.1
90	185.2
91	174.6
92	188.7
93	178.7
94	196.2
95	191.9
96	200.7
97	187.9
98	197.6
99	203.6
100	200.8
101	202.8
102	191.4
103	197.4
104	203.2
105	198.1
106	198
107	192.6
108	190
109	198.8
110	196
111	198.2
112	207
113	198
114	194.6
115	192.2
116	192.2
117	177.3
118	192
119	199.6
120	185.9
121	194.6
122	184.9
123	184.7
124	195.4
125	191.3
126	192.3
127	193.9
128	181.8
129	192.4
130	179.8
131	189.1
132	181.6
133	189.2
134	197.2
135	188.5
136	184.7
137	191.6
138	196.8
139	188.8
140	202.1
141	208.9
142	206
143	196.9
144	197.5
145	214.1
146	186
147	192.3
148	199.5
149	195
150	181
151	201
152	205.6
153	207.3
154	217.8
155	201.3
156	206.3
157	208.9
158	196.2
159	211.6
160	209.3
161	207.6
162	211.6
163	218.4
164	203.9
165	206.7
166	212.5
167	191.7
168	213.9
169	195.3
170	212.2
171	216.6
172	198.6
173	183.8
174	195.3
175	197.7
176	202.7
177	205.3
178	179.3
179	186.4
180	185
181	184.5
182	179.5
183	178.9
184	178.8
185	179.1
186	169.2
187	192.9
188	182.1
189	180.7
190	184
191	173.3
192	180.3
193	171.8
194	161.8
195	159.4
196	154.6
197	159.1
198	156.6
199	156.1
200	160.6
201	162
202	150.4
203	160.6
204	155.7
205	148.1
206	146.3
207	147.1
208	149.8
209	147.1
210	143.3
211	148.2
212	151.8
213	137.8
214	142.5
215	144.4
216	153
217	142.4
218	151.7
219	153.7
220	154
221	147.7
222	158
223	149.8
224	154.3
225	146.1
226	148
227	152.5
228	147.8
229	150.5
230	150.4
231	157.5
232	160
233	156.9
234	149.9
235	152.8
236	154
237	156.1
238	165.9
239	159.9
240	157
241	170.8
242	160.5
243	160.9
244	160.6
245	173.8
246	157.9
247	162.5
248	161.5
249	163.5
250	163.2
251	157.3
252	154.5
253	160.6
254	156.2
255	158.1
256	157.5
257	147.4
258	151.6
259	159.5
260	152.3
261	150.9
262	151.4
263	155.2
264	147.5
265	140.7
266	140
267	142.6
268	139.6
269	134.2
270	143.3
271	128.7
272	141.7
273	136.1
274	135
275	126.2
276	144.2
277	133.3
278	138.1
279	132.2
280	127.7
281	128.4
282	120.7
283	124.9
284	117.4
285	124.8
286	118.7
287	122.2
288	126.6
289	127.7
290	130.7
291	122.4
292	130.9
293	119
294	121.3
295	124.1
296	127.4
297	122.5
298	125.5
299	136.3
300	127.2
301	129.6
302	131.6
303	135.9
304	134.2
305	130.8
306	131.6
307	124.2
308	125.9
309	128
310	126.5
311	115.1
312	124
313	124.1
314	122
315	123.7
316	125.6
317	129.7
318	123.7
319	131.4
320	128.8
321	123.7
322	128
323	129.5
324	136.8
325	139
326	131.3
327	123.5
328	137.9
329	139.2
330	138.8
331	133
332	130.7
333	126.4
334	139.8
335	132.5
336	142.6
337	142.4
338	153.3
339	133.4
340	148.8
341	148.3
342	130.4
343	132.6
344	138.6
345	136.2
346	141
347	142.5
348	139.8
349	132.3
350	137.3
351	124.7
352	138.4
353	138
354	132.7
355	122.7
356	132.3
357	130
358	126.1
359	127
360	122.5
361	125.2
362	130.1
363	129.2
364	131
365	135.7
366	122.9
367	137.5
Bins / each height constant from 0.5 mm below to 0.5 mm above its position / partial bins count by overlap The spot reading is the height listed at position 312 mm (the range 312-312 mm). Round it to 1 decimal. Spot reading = 124.0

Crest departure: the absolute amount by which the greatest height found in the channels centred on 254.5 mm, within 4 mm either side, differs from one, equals 160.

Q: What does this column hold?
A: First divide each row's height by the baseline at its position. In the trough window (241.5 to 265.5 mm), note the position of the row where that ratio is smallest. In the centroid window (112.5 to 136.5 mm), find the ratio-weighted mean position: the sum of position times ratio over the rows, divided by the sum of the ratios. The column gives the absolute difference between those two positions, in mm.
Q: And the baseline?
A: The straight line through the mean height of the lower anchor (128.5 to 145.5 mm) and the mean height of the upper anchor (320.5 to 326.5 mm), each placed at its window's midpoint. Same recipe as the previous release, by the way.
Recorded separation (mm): 140.5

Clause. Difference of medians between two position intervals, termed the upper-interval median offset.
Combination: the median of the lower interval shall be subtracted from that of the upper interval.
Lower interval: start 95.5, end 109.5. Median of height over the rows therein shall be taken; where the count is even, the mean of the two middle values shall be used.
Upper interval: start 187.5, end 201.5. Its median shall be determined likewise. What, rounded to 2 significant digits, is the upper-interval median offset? -36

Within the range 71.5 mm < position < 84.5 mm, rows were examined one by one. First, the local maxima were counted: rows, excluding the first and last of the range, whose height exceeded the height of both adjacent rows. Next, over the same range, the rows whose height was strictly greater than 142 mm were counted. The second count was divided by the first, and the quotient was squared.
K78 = 18.8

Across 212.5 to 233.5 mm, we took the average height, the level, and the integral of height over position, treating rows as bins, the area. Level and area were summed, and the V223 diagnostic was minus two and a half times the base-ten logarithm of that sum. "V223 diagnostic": -8.80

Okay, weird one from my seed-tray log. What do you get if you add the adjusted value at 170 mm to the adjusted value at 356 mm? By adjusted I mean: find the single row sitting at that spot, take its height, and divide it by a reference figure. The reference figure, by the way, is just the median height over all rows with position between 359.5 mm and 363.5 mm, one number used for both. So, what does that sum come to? 2.7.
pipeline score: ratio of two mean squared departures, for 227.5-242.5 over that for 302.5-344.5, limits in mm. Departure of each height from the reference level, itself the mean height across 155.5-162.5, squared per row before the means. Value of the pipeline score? 0.45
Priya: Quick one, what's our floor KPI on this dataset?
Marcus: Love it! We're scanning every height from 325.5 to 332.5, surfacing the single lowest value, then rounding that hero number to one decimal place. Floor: 123.5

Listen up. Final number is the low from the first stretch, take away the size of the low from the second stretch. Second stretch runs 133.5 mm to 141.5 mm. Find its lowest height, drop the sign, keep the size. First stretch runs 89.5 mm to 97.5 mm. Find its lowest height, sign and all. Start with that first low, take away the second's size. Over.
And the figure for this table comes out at -10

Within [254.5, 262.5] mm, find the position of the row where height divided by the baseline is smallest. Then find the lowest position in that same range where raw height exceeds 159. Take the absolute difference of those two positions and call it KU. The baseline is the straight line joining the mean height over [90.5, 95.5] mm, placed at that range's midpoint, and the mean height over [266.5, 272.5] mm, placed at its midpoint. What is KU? 2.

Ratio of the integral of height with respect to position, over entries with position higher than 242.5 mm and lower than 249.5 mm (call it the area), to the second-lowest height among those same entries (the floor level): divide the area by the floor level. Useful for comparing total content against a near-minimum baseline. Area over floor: 7.10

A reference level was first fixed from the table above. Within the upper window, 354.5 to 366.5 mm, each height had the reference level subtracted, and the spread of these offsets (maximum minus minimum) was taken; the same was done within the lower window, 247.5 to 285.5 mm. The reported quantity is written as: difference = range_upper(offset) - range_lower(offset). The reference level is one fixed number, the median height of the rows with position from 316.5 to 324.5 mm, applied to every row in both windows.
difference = -33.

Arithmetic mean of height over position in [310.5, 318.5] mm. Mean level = 123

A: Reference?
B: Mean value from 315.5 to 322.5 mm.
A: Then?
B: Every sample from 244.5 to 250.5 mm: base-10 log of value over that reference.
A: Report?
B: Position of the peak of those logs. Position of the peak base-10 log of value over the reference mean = 245 mm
